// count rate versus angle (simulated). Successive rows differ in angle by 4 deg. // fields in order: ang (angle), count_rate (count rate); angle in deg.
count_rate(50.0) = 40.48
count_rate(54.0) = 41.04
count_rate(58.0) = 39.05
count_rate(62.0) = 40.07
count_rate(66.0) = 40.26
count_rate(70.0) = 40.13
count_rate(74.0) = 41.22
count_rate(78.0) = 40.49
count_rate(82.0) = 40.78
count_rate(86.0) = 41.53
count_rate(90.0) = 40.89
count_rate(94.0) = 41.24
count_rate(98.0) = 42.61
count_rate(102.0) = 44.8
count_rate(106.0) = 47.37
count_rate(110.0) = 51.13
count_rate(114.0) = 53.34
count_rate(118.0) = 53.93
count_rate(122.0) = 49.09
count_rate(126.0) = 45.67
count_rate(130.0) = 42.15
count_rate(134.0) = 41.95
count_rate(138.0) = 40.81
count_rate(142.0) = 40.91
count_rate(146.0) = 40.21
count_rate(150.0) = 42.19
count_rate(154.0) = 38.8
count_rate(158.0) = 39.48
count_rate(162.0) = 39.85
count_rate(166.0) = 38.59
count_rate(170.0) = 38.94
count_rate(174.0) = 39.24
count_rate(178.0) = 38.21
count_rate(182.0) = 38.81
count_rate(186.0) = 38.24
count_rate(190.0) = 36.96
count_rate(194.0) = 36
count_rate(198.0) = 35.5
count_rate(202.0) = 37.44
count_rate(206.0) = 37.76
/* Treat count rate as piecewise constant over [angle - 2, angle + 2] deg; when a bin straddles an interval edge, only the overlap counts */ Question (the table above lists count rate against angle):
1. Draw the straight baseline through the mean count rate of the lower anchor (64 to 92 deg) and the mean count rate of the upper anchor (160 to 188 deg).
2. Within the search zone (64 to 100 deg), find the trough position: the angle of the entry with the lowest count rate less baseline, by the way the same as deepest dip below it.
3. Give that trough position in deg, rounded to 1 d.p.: 70.0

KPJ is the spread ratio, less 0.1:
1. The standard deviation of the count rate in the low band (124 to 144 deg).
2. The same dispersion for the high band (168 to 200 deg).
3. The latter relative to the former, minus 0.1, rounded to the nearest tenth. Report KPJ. 0.6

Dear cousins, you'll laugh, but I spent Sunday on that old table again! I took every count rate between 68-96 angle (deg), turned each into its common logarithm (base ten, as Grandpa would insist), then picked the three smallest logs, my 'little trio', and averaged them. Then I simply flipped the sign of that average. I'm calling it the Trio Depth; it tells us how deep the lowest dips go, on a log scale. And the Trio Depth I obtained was -1.61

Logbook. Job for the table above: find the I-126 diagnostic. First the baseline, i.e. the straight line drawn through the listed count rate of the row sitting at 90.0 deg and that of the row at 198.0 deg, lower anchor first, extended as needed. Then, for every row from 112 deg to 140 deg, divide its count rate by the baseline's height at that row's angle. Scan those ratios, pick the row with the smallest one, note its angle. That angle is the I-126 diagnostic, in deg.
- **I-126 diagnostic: 138.0 deg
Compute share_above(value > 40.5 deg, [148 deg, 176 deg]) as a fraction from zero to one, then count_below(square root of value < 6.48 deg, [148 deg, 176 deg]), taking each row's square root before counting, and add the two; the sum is 6.1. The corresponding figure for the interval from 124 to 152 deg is 4.9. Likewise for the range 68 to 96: 7.7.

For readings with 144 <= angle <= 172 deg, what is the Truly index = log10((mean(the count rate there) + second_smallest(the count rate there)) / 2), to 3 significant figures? 1.59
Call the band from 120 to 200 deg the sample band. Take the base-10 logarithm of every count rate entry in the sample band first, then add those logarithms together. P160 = 32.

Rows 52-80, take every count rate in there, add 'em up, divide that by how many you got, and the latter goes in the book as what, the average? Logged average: 40.3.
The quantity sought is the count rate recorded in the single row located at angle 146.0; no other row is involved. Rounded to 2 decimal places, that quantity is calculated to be 40.21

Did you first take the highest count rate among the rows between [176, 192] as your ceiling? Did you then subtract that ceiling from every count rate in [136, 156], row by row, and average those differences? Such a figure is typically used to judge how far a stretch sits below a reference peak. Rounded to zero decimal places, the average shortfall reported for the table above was 2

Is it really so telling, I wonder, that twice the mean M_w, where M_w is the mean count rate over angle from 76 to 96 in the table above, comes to 82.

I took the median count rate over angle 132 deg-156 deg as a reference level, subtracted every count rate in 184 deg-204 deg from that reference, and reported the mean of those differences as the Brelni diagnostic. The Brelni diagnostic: 4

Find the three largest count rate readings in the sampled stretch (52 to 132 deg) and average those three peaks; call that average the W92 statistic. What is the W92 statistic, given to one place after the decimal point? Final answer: 52.8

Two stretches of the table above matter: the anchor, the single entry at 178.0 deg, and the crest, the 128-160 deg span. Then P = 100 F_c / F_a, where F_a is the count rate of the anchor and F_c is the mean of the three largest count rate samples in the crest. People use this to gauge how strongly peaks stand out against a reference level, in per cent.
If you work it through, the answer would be 110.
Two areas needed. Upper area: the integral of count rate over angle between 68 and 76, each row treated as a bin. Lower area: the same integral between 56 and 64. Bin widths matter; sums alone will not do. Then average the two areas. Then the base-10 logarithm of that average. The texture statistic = 2.51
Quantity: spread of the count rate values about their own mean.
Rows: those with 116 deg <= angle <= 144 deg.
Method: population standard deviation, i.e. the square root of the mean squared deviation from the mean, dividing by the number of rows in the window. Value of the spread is 4.61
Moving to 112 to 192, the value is 4.76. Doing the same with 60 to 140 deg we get 4.45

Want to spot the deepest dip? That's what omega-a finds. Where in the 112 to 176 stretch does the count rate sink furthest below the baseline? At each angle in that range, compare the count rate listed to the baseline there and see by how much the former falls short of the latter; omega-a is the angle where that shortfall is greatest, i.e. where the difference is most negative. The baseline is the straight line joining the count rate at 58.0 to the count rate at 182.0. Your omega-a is 166.0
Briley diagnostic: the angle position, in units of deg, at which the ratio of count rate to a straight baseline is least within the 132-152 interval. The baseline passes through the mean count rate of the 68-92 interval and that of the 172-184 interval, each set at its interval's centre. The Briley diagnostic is 146.0 deg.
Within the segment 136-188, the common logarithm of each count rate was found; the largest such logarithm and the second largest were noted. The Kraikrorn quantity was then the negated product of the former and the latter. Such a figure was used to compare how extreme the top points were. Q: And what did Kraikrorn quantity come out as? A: -2.62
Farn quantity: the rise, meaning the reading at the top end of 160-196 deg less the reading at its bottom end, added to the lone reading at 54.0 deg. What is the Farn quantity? 37.2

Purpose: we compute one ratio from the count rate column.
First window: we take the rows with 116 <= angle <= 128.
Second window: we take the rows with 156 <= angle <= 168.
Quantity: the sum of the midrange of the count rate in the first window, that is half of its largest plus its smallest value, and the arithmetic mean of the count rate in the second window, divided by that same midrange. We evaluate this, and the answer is 1.79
